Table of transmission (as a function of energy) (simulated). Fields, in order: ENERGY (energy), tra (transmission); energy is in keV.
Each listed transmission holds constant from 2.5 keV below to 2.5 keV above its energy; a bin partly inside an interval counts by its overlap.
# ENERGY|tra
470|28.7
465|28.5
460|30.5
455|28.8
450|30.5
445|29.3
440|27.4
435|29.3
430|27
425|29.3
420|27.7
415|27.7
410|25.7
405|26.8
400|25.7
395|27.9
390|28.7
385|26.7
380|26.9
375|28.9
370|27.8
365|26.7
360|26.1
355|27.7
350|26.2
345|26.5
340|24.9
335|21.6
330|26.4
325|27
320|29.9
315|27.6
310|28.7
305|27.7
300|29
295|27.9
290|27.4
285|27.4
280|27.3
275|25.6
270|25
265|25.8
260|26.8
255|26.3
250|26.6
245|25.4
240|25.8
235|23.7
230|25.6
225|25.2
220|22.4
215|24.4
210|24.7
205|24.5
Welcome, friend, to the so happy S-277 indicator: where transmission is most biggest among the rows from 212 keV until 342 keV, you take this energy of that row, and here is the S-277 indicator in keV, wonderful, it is 320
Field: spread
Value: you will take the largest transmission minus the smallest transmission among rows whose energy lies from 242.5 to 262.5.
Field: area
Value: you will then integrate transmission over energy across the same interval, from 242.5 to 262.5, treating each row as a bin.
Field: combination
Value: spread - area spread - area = -524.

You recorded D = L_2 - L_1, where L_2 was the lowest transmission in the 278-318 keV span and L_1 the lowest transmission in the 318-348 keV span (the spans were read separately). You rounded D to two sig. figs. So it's 5.7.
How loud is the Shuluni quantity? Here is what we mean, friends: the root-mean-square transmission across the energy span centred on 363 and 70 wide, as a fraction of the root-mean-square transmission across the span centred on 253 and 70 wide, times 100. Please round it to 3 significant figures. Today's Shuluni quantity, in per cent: 104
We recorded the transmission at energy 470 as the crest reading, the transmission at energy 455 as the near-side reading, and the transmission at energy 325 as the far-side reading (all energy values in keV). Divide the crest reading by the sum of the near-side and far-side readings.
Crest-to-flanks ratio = 0.514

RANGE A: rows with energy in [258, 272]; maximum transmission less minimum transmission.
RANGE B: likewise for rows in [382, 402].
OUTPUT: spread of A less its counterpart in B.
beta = -1.2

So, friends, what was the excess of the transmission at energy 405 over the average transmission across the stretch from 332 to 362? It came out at 1.3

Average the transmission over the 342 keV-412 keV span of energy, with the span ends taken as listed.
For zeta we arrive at 27.0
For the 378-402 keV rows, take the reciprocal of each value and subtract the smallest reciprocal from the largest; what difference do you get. 0.0041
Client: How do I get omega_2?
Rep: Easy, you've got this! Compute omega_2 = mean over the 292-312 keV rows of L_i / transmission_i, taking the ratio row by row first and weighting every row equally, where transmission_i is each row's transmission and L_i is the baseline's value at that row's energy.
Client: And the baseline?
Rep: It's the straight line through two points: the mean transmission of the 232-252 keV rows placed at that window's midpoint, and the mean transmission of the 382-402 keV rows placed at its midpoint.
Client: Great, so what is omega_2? 0.92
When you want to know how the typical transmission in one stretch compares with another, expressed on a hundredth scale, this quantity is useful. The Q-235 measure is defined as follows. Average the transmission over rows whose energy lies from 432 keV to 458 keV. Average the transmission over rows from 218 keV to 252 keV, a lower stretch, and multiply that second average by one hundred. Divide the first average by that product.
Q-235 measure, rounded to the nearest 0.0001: 0.0116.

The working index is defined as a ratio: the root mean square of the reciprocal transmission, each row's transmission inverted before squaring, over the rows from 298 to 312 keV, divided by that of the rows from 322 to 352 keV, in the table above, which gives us 0.89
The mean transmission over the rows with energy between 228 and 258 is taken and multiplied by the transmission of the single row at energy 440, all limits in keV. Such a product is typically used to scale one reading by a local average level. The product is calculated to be 701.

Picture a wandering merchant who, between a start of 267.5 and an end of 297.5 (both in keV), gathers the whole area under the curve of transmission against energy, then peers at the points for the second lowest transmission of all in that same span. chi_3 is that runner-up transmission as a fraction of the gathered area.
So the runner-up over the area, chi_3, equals 0.0319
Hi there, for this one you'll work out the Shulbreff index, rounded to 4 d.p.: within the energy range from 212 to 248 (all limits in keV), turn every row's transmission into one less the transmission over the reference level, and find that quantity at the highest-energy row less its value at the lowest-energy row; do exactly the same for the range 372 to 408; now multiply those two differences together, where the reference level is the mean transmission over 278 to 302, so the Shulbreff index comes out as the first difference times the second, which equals -0.0027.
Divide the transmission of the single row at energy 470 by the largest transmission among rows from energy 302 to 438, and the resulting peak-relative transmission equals 0.96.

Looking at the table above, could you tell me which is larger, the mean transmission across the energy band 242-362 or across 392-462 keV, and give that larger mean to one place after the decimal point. 28.1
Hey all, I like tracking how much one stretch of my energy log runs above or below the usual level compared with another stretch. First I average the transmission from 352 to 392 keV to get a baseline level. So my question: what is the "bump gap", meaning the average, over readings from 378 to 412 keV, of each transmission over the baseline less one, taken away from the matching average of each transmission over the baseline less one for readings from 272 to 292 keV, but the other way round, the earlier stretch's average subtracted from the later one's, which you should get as 0.00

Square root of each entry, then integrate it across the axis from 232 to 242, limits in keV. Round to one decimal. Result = 49.7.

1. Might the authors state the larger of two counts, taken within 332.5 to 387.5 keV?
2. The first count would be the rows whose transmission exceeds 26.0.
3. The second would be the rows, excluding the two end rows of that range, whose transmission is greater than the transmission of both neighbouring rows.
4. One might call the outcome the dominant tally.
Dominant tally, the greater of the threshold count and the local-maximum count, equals 9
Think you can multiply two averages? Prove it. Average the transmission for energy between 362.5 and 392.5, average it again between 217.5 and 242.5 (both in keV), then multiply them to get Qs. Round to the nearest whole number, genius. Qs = 678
